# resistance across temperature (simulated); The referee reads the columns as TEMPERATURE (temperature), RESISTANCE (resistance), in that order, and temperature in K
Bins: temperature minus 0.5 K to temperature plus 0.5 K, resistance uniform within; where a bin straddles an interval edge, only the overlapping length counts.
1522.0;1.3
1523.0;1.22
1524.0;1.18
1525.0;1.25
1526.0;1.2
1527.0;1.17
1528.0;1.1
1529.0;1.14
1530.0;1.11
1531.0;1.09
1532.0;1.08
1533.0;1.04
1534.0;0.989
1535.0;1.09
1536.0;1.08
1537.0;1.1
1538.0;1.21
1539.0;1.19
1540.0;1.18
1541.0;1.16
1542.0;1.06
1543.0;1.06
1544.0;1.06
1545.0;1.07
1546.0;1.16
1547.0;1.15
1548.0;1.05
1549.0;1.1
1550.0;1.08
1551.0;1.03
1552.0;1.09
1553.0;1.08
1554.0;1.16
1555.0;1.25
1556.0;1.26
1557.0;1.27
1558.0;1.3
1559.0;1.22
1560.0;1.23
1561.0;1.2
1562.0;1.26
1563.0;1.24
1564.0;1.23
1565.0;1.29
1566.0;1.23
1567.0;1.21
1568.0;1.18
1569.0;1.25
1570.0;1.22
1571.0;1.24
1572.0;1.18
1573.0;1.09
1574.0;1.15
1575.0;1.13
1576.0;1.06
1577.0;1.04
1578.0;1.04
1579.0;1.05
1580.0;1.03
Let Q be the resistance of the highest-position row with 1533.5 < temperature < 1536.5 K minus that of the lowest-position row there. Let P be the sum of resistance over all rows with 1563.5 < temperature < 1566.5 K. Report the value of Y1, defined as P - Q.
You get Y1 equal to 3.66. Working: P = 3.75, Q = 0.09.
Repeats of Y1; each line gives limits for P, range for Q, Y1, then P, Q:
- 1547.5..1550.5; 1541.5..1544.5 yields 3.23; 3.23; 0.00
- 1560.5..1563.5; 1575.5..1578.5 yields 3.72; 3.70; -0.02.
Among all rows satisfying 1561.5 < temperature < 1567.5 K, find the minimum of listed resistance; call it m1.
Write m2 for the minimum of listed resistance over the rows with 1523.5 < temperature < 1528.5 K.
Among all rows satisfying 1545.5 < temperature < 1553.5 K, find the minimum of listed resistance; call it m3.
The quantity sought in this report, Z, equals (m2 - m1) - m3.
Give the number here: -1.14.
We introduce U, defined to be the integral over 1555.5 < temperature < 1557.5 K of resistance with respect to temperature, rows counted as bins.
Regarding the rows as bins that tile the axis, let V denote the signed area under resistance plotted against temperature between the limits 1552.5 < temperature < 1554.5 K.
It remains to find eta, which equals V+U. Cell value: 4.77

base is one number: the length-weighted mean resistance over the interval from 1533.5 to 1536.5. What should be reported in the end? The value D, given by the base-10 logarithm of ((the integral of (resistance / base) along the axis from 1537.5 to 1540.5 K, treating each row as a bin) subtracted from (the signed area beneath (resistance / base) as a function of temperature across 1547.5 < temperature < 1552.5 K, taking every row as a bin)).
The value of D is 0.23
